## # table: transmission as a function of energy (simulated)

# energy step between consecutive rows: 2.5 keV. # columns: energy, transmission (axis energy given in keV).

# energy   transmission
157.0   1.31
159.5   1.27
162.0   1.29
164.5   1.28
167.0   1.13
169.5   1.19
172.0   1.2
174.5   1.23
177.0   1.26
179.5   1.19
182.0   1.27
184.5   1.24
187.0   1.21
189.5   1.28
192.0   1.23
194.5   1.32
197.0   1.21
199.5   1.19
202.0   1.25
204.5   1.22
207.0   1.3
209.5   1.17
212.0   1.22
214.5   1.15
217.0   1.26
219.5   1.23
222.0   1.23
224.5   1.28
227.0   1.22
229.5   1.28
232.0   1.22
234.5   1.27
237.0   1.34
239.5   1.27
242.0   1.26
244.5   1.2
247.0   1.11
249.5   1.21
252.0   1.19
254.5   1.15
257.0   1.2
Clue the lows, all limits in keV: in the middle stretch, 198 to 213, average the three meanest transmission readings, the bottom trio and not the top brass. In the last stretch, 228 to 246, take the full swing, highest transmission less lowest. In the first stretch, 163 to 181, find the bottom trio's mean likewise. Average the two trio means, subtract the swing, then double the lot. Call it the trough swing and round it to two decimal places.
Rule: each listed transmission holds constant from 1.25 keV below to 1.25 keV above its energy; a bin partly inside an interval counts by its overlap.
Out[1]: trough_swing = 2.08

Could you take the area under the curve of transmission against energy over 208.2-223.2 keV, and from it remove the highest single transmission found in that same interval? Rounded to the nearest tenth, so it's 16.9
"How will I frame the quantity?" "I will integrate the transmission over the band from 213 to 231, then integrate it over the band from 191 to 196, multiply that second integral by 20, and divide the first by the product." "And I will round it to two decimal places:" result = 0.17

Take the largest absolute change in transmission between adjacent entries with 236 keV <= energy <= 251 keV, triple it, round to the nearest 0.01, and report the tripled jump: 0.30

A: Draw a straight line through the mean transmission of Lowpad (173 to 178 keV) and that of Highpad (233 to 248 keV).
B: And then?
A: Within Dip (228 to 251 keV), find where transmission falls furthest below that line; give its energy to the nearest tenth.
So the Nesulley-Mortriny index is 247.0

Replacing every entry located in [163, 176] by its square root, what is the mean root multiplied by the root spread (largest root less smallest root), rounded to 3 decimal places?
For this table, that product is 0.075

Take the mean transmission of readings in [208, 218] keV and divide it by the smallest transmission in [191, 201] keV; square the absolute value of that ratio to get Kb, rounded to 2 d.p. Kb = 1.02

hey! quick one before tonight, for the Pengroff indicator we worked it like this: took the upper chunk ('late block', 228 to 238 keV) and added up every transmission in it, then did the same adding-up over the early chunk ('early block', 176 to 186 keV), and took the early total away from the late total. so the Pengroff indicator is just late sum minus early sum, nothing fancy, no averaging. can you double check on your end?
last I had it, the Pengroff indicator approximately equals 0.15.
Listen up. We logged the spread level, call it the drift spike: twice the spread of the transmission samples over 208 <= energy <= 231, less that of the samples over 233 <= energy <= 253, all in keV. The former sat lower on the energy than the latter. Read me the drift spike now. 0.020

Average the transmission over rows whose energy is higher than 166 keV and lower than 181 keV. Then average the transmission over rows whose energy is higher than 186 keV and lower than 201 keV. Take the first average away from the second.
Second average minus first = 0.04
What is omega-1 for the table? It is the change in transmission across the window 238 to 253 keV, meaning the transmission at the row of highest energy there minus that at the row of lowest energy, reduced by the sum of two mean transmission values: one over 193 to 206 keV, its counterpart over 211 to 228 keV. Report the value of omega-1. -2.55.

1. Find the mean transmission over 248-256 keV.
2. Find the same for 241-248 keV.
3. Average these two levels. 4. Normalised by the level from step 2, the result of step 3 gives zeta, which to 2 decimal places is 1.00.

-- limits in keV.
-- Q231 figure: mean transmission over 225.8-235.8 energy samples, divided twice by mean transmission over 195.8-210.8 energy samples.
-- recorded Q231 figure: 0.83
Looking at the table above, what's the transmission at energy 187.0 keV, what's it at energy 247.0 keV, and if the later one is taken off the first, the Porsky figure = 0.10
